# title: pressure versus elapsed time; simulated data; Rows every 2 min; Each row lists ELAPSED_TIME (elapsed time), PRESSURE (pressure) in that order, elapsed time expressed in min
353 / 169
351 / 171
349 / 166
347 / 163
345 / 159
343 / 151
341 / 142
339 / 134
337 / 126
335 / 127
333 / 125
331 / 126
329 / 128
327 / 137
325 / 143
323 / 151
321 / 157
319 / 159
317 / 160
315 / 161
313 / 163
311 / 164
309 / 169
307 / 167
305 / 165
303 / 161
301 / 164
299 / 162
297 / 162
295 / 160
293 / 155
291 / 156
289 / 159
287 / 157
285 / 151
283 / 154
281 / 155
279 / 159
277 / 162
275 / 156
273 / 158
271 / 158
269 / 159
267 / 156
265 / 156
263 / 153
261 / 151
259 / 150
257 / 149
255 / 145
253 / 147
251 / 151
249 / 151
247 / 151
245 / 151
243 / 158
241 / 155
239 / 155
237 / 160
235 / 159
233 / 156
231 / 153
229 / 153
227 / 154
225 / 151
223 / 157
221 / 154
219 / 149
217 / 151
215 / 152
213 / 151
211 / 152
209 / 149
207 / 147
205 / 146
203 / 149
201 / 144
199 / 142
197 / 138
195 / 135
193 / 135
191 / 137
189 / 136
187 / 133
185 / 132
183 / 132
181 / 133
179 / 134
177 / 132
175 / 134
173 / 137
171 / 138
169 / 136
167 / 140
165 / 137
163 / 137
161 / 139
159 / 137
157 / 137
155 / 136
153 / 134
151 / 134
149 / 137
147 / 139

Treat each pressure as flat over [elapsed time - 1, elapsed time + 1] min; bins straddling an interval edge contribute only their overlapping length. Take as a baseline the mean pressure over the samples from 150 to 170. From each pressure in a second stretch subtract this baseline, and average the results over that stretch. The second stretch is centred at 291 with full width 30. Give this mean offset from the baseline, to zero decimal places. 22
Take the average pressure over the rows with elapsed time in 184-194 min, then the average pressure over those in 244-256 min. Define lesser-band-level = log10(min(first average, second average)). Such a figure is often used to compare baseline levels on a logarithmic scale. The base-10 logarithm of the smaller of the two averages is 2.13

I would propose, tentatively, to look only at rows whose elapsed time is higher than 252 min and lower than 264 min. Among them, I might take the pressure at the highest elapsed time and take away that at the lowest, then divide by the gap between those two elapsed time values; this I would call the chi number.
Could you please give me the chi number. 0.6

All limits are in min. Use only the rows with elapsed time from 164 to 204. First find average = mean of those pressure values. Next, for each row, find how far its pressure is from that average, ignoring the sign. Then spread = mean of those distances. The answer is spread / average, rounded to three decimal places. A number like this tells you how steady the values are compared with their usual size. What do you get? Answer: 0.023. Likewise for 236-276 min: 0.023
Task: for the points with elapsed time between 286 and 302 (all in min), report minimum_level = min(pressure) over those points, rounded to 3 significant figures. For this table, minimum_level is 155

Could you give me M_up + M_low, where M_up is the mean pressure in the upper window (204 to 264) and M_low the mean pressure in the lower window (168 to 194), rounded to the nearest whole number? 287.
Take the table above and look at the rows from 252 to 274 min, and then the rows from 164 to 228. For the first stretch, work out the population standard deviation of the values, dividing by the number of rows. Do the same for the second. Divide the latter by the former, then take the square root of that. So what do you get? 1.3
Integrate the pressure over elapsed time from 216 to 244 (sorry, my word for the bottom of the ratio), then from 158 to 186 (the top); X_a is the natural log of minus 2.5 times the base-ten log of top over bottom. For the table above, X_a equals -1.9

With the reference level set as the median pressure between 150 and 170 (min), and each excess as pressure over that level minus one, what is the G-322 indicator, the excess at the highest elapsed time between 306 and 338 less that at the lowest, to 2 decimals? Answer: -0.30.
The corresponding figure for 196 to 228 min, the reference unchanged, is 0.12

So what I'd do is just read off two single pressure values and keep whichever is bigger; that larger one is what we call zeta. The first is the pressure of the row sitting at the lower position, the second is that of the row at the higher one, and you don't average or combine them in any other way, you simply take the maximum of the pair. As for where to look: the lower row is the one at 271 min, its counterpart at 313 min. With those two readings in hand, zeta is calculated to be 163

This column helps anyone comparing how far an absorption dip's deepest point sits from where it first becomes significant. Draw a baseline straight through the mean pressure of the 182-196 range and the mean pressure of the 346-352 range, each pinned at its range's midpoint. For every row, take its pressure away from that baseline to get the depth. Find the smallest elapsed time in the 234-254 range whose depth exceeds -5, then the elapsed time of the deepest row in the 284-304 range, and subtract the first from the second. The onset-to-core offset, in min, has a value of 38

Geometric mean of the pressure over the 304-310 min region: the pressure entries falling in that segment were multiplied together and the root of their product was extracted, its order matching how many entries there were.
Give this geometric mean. 167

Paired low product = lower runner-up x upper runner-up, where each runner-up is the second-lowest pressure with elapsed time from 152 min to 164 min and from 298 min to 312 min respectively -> 22032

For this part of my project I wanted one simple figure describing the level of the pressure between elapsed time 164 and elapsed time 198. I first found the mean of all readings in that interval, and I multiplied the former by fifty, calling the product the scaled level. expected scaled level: 6762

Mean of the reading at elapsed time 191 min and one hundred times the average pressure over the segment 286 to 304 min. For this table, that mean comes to 8046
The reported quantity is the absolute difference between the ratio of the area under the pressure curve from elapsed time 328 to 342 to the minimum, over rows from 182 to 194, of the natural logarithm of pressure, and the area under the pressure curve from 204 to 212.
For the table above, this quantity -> 816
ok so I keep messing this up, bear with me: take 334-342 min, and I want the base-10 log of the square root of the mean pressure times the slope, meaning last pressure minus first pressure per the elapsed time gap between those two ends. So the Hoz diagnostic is 1.26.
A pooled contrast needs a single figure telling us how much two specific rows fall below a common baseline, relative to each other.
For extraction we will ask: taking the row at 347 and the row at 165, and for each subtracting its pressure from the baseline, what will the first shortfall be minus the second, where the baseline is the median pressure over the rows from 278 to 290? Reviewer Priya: -26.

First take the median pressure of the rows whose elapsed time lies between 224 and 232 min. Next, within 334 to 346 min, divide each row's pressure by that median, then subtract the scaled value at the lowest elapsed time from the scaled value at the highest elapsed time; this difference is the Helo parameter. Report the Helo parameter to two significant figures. 0.21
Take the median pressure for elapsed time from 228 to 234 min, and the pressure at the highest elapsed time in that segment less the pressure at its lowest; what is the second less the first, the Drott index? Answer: -150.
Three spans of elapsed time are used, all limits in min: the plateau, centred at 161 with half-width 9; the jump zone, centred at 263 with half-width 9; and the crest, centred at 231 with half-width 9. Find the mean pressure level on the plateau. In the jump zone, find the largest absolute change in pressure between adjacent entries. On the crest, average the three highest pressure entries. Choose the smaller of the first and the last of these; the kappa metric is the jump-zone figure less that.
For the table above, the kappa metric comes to -133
